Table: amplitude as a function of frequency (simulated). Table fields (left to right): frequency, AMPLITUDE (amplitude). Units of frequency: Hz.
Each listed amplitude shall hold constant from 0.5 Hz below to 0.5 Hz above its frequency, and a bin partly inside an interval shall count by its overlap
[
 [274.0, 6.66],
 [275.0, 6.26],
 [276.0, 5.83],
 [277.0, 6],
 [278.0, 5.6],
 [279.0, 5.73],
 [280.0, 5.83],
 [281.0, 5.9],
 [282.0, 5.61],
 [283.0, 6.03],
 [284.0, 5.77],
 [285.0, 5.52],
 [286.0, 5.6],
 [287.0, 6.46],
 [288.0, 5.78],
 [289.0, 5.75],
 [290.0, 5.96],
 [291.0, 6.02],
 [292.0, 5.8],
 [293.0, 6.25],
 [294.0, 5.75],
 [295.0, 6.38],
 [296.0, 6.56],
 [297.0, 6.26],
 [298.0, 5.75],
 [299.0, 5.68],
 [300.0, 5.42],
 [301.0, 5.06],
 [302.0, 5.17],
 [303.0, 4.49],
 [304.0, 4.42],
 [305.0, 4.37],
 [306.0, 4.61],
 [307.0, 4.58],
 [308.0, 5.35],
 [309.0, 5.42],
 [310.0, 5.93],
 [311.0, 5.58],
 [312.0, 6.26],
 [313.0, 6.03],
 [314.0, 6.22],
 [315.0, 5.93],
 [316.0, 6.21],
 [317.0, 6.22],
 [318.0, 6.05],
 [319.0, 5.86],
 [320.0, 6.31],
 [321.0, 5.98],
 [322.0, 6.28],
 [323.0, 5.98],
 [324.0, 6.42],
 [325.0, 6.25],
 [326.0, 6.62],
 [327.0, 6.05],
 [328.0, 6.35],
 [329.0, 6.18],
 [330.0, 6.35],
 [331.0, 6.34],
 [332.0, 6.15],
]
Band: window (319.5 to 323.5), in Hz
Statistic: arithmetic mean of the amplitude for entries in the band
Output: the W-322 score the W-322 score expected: 6.14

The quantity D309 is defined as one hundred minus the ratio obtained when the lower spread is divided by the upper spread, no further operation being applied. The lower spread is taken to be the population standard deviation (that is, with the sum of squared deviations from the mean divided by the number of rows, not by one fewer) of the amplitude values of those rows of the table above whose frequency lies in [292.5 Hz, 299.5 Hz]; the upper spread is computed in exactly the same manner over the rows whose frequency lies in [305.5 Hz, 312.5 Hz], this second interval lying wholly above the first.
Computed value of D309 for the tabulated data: 99.4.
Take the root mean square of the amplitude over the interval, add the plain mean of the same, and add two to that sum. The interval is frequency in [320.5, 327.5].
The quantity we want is 14.5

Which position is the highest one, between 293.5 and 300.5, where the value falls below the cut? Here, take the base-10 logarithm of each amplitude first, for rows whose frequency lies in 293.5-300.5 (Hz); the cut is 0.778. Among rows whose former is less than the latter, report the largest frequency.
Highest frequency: 300.0 Hz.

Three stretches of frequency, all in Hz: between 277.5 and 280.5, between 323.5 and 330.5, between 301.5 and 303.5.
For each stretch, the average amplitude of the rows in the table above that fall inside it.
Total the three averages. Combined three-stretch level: 16.9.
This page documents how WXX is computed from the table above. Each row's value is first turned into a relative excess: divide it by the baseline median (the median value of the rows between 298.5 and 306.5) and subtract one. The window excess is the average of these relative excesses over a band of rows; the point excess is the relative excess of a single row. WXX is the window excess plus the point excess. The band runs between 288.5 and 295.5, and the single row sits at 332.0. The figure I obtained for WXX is 0.51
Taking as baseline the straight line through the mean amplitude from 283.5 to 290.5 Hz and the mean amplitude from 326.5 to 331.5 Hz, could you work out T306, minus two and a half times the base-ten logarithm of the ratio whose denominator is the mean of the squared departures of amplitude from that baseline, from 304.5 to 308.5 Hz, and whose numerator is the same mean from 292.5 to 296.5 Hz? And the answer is 2.4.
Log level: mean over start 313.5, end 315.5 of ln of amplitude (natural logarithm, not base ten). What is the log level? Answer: 1.80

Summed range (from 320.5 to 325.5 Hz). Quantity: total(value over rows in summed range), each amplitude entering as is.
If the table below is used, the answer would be 30.9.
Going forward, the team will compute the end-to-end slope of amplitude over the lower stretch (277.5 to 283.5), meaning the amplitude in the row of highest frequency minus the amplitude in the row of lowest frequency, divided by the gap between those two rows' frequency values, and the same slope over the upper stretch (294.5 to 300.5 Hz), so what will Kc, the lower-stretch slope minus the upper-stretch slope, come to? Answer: 0.28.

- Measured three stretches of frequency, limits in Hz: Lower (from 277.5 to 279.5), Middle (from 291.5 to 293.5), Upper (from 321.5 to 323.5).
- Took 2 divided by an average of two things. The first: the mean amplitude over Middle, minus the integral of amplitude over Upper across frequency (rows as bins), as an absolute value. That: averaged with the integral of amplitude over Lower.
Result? 0.228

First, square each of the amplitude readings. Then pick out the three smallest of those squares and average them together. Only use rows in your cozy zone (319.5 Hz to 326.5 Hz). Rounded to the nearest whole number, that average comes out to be 37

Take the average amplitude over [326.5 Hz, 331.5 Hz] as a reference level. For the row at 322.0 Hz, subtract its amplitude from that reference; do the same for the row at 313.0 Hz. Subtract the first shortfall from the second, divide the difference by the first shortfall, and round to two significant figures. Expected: -9.6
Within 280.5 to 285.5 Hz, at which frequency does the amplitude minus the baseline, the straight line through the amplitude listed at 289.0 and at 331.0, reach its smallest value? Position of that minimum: 285.0 Hz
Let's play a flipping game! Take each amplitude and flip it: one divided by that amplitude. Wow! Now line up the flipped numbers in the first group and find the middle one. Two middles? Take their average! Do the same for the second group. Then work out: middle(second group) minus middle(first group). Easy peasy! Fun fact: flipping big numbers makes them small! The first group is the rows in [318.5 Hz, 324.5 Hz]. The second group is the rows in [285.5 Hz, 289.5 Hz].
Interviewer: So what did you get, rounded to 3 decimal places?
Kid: 0.010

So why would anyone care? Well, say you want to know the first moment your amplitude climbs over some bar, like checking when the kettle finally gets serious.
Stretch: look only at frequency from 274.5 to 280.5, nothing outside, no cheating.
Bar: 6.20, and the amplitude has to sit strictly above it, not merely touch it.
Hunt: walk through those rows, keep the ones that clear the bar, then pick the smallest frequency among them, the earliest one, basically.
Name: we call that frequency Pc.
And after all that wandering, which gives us 275.0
